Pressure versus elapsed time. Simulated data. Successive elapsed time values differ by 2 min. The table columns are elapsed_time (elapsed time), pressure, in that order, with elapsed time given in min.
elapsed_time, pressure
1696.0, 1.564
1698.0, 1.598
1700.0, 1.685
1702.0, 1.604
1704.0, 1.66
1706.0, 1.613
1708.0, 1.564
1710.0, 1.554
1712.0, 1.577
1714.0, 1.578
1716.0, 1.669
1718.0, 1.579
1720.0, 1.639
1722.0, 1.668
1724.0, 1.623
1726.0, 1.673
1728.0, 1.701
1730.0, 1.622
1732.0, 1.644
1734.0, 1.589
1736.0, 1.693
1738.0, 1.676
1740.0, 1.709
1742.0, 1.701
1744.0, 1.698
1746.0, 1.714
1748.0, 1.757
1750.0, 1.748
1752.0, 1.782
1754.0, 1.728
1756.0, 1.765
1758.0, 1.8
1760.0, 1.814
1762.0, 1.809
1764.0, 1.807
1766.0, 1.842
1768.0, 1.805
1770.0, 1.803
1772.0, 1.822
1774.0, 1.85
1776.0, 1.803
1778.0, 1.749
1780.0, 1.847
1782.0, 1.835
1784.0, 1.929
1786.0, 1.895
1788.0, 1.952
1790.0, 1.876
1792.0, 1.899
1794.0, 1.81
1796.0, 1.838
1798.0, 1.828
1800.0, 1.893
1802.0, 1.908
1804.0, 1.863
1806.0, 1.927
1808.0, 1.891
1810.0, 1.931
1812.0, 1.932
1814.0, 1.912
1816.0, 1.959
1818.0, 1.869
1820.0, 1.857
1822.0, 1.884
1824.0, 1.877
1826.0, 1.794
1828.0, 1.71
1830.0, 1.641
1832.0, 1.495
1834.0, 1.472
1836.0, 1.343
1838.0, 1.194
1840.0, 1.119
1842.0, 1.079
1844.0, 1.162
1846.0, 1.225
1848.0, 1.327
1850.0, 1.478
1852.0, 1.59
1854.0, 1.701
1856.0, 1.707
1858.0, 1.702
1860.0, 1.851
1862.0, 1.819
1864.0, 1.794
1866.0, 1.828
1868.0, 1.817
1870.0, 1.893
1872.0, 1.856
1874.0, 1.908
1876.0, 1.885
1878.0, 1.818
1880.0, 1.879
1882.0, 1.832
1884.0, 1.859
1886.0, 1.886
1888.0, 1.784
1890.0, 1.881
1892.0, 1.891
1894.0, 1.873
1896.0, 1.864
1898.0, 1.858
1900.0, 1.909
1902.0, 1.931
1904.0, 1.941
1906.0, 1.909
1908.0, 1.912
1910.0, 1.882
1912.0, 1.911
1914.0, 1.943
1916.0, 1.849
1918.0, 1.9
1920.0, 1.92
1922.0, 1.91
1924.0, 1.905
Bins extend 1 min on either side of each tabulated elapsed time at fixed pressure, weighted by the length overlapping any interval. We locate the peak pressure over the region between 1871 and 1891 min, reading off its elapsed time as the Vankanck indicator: 1874.0 min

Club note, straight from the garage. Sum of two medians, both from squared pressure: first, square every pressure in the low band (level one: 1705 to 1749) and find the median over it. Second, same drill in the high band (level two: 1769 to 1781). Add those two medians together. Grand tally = 6.0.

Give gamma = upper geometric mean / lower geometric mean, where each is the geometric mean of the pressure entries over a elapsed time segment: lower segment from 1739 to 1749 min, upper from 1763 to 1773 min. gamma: 1.06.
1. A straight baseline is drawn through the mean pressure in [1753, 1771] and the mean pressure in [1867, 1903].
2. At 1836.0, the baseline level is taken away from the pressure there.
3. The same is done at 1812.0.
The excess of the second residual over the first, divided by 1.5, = 0.40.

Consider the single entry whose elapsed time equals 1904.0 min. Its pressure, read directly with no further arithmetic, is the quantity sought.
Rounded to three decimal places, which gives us 1.941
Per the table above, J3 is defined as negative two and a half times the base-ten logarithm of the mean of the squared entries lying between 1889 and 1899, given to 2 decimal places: -1.36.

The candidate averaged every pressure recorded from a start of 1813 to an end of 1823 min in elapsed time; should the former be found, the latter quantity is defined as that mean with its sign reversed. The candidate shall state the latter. -1.90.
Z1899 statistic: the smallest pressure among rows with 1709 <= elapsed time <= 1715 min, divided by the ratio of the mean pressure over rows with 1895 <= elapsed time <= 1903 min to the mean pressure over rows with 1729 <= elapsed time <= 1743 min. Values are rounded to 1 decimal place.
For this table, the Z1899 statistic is 1.4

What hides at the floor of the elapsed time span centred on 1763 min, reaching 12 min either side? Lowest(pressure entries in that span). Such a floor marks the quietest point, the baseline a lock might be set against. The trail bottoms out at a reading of 1.728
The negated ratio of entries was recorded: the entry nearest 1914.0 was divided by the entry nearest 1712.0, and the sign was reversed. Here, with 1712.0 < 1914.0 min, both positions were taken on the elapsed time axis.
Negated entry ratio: -1.2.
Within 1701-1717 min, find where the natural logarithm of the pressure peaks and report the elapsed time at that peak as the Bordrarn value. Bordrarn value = 1716.0 min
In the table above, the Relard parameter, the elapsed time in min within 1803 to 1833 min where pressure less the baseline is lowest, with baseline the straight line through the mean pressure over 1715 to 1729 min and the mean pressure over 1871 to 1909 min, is 1832.0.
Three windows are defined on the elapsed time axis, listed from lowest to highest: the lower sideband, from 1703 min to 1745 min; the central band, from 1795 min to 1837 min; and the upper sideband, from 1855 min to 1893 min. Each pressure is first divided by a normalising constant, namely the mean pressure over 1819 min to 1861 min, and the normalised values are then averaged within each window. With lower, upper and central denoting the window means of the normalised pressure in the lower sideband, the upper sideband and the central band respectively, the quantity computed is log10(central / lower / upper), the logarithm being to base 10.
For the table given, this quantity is -0.037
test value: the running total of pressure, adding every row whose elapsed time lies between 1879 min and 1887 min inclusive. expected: 7.46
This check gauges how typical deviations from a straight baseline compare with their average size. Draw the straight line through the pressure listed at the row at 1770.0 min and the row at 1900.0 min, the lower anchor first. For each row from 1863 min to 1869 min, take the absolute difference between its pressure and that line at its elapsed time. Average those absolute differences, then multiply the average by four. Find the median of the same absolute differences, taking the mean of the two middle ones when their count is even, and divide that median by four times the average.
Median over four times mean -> 0.241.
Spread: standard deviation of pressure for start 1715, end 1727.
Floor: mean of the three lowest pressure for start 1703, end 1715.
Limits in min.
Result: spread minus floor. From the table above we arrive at -1.53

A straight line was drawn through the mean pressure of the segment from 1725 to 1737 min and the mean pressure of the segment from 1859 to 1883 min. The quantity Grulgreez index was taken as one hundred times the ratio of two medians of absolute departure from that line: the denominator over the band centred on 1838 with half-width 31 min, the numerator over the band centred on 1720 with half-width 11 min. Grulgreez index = 25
